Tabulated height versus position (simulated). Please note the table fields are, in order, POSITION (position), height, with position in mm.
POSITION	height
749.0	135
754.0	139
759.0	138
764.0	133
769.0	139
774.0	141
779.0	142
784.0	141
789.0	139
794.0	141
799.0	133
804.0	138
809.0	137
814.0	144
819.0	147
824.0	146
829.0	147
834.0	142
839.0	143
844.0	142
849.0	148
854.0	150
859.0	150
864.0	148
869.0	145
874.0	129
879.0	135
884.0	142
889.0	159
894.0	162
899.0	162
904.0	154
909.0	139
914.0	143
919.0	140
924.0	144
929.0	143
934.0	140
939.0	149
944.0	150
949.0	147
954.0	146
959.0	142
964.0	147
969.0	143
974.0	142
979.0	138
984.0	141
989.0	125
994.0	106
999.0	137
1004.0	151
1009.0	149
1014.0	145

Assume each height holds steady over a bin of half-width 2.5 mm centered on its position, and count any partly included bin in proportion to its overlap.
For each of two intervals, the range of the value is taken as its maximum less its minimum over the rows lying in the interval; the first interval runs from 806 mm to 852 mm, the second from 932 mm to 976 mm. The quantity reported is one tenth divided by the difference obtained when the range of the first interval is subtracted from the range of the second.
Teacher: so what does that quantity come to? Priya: -0.100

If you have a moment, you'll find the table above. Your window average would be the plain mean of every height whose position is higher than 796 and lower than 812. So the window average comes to 136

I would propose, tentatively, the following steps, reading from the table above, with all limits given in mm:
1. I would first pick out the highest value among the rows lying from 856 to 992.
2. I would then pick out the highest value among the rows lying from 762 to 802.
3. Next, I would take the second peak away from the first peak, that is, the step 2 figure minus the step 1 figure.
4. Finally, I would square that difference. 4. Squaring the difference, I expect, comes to 400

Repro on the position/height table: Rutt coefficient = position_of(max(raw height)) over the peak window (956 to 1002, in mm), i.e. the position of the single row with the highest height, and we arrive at 964.0 mm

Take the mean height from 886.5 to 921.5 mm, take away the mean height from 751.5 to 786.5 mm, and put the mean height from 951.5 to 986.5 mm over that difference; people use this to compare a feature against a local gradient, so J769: 12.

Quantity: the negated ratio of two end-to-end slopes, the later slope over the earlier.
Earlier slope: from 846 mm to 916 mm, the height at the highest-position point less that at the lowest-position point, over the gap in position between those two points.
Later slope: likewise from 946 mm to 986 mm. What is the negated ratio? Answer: -2.2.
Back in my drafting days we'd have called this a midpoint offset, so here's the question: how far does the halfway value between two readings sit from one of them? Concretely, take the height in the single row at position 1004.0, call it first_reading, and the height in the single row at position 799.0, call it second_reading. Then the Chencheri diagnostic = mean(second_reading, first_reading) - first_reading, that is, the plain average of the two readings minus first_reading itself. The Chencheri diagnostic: -9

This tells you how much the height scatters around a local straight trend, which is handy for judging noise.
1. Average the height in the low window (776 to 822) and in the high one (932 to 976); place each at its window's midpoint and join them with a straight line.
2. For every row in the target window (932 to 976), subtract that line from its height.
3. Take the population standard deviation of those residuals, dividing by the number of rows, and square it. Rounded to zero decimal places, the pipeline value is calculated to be 12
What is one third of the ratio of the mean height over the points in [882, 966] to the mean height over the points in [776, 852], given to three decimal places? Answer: 0.346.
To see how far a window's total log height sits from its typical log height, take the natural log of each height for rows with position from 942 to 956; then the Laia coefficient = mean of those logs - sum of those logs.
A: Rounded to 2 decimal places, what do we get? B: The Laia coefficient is -9.99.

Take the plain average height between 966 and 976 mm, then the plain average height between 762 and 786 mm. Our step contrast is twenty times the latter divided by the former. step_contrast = 19.5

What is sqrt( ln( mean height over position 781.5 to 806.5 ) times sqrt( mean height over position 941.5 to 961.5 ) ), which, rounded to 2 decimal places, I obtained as 7.72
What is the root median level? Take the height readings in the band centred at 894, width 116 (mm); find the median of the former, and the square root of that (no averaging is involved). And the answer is 12.0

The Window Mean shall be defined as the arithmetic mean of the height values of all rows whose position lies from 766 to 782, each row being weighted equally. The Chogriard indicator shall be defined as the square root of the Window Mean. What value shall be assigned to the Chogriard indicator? 11.9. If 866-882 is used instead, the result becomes 11.7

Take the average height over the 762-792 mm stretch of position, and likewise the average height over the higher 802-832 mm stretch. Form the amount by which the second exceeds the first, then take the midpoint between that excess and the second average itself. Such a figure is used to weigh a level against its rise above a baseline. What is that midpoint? 73.6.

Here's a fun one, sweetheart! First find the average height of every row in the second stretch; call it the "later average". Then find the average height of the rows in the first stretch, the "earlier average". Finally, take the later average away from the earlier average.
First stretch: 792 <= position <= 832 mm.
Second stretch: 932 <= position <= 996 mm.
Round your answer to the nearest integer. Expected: 2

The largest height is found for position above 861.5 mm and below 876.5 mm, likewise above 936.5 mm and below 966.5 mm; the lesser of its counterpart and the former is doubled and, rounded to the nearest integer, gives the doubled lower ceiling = 296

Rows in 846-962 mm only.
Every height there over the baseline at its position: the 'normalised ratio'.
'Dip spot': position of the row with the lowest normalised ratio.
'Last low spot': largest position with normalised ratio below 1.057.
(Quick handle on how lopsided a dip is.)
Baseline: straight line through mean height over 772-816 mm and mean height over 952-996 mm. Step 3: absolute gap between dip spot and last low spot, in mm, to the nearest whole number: 85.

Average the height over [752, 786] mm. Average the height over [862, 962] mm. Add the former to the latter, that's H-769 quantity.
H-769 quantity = 285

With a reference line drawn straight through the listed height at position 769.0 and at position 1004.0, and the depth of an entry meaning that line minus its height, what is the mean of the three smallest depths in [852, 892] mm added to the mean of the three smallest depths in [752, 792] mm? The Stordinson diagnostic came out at -11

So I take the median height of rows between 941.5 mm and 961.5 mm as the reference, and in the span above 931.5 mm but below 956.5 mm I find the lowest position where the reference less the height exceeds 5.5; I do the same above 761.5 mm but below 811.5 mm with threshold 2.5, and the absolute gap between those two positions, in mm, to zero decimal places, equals 170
